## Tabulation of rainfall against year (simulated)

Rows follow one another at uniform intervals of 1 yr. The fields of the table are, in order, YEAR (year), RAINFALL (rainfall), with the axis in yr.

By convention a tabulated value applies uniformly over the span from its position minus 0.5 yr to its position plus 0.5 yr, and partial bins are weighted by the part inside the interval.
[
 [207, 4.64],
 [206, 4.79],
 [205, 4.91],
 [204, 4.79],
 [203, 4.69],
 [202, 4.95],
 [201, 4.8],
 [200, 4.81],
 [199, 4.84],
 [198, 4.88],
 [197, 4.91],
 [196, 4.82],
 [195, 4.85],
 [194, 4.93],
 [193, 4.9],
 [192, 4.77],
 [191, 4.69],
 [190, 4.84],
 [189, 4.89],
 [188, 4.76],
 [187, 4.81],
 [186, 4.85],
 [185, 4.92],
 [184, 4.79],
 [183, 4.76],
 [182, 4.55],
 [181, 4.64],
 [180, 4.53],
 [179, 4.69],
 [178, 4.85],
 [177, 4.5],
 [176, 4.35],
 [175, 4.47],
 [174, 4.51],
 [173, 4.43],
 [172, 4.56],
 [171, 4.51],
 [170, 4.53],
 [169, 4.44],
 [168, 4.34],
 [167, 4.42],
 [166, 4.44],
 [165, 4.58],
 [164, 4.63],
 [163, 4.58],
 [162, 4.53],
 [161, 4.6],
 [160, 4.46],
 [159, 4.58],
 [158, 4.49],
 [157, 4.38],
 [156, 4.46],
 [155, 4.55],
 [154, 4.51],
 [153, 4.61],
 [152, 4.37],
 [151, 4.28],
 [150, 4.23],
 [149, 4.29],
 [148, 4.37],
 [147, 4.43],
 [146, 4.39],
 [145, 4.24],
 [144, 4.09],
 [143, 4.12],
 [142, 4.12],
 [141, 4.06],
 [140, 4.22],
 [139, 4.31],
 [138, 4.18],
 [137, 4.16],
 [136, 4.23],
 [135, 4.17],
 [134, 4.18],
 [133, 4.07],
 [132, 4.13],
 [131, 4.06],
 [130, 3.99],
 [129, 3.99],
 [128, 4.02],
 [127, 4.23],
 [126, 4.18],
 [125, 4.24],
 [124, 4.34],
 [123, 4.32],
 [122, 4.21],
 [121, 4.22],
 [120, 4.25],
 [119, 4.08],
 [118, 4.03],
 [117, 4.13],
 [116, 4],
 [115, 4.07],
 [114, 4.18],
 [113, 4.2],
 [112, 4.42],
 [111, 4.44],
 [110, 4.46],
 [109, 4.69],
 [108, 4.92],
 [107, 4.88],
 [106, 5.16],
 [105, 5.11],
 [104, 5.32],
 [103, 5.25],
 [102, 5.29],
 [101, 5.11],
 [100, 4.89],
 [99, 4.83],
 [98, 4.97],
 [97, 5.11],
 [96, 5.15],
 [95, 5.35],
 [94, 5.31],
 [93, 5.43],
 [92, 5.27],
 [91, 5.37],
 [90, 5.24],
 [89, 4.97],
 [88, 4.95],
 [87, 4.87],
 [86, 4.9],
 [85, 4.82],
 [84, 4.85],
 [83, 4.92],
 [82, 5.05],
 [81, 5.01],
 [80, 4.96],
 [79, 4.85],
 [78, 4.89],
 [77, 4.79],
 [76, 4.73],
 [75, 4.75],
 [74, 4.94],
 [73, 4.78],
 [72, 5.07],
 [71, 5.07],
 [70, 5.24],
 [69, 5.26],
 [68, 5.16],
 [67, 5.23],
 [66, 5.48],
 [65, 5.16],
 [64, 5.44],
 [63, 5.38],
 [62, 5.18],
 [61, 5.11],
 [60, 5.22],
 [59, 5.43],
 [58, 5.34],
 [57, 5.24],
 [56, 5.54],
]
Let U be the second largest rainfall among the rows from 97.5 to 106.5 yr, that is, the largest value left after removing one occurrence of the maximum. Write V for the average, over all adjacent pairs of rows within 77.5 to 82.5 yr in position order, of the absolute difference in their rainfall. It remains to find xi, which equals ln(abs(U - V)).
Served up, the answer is 1.65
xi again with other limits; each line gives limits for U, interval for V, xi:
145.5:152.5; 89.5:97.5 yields 1.45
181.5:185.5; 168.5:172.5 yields 1.56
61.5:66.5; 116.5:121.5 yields 1.68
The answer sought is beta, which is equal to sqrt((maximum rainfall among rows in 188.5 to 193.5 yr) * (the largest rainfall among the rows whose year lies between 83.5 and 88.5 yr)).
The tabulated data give 4.92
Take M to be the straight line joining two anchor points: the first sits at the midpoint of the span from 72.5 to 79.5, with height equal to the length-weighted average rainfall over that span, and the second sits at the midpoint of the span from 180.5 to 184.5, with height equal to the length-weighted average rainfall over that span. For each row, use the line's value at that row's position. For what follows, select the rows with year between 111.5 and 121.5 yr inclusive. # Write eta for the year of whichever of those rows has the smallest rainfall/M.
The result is 116 yr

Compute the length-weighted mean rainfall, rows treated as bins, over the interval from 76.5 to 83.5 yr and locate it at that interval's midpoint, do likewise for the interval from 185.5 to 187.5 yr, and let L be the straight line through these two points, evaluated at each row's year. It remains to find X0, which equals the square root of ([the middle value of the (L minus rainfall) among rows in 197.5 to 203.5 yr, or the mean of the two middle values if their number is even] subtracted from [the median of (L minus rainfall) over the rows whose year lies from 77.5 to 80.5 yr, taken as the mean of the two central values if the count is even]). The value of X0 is 0.21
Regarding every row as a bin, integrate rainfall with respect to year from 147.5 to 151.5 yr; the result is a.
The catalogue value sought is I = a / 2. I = 8.6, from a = 17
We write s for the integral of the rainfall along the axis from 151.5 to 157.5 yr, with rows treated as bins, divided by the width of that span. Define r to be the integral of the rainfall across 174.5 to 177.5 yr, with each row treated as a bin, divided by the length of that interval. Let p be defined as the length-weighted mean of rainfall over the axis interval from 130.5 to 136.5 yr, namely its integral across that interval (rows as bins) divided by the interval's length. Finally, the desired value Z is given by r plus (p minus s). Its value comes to 4.1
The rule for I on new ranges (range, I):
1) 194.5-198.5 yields 9.7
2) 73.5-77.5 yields 9.6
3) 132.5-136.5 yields 8.3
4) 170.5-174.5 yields 9.0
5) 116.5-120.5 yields 8.2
